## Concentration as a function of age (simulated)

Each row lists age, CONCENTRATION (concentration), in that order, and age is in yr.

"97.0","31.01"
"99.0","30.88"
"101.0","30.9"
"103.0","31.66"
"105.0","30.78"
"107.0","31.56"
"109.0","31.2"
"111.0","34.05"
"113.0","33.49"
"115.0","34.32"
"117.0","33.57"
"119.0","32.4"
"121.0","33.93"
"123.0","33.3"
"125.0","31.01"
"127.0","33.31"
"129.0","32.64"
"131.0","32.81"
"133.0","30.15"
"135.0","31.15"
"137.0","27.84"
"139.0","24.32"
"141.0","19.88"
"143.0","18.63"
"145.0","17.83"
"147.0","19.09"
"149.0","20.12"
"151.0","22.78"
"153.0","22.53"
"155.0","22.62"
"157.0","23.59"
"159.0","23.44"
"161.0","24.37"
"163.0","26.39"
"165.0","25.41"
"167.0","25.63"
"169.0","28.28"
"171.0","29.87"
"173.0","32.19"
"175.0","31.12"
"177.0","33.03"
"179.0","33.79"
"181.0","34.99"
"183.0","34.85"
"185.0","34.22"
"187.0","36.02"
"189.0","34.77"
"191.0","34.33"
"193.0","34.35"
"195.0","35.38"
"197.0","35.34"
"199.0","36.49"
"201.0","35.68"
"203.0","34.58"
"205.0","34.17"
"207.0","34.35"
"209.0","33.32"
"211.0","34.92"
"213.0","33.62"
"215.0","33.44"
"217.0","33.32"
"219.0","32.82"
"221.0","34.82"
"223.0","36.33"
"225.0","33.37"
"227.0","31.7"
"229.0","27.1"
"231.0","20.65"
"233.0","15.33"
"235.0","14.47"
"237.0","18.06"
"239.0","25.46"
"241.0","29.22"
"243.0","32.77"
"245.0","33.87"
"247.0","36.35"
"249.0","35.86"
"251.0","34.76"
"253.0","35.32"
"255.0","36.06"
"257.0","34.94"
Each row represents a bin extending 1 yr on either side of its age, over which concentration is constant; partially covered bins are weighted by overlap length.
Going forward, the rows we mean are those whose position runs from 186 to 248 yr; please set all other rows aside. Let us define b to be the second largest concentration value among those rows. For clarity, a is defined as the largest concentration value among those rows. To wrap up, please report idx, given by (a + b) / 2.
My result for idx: 36.4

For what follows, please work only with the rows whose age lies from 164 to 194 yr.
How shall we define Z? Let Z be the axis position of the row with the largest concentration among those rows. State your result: 187.0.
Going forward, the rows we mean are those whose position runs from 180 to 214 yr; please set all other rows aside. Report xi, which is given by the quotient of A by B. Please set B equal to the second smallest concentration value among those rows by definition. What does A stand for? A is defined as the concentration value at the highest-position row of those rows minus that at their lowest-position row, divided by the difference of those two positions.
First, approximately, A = -0.04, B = 33.62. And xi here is -0.001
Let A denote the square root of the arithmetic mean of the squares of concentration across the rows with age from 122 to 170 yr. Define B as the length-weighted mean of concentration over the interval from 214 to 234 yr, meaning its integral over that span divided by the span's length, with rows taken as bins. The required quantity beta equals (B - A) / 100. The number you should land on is 0.037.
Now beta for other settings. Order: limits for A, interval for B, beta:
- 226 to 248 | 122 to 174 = -0.008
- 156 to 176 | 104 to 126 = 0.055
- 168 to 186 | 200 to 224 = 0.017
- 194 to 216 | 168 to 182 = -0.028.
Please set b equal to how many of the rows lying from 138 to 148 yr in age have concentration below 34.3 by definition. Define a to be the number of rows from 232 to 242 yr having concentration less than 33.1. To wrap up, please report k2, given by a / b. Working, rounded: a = 5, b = 5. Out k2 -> 1.0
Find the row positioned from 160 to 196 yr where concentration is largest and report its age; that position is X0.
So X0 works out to 187.0 yr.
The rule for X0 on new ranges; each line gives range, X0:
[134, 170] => 135.0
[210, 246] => 223.0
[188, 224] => 199.0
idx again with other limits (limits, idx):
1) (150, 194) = 35.5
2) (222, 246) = 35.1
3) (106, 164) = 34.2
